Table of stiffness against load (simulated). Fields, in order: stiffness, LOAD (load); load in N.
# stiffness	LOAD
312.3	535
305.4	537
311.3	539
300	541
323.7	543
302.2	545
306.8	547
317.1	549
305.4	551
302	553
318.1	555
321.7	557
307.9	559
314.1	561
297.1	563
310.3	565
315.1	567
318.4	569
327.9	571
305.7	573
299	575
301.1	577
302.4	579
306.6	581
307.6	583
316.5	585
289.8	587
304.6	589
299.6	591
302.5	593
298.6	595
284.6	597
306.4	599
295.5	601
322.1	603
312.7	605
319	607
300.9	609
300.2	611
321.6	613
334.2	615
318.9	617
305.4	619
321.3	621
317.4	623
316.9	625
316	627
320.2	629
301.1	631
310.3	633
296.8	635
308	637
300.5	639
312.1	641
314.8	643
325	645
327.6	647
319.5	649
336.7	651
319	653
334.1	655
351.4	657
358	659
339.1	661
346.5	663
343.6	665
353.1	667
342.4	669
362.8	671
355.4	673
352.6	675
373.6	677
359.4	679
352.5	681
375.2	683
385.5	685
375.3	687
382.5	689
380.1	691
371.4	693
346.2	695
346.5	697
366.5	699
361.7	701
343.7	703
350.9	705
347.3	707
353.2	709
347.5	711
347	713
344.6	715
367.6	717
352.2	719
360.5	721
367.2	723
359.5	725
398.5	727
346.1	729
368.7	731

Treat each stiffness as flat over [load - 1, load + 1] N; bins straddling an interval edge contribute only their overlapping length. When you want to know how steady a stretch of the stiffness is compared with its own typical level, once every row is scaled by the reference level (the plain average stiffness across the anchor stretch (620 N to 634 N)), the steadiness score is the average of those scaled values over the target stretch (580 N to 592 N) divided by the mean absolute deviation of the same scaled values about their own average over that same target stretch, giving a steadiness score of 48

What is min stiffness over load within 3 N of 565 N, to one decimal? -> 297.1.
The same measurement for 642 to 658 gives 314.8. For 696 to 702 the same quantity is 346.5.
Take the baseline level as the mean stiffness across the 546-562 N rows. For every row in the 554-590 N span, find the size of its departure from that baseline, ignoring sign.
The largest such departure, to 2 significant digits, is 22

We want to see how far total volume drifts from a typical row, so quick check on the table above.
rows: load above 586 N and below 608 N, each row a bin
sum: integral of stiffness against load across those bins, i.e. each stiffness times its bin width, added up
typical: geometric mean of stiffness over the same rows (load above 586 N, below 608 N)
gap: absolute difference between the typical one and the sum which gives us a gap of 6368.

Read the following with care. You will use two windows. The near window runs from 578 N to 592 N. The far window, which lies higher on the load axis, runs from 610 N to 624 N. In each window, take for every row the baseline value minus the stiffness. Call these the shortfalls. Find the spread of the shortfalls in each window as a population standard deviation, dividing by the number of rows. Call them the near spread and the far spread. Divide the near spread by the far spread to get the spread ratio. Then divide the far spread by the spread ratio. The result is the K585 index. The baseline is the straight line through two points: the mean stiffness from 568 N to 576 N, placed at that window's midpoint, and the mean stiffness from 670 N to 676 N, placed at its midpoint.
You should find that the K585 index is 13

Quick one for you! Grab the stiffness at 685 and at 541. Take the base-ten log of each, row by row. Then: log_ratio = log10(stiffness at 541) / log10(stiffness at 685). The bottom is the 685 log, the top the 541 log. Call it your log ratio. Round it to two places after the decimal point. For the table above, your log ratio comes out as 0.96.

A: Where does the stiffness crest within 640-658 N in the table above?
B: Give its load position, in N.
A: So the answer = 657 N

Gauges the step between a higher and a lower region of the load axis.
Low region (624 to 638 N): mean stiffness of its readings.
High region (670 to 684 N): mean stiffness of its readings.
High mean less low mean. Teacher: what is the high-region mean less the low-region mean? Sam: 52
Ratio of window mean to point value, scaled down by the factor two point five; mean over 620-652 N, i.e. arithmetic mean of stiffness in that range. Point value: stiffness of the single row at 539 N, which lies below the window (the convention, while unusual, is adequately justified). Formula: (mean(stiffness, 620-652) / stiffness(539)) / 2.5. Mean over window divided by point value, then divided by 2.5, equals 0.405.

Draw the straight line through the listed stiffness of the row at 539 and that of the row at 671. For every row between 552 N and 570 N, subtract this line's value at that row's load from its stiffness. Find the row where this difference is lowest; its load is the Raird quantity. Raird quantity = 563 N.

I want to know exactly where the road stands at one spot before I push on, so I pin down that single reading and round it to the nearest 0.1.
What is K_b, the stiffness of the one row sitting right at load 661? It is 339.1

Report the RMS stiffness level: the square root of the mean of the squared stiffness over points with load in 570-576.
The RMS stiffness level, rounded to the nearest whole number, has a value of 311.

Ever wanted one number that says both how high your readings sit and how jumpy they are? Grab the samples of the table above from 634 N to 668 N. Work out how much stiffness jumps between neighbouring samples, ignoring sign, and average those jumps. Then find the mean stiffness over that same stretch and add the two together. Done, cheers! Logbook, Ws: 339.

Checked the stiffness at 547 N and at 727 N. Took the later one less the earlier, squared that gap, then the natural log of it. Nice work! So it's 9.0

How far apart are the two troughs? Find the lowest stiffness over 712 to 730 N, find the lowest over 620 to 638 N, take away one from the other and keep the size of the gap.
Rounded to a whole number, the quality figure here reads 48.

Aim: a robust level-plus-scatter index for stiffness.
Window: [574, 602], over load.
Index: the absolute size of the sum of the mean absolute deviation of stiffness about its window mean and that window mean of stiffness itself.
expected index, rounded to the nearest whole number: 307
